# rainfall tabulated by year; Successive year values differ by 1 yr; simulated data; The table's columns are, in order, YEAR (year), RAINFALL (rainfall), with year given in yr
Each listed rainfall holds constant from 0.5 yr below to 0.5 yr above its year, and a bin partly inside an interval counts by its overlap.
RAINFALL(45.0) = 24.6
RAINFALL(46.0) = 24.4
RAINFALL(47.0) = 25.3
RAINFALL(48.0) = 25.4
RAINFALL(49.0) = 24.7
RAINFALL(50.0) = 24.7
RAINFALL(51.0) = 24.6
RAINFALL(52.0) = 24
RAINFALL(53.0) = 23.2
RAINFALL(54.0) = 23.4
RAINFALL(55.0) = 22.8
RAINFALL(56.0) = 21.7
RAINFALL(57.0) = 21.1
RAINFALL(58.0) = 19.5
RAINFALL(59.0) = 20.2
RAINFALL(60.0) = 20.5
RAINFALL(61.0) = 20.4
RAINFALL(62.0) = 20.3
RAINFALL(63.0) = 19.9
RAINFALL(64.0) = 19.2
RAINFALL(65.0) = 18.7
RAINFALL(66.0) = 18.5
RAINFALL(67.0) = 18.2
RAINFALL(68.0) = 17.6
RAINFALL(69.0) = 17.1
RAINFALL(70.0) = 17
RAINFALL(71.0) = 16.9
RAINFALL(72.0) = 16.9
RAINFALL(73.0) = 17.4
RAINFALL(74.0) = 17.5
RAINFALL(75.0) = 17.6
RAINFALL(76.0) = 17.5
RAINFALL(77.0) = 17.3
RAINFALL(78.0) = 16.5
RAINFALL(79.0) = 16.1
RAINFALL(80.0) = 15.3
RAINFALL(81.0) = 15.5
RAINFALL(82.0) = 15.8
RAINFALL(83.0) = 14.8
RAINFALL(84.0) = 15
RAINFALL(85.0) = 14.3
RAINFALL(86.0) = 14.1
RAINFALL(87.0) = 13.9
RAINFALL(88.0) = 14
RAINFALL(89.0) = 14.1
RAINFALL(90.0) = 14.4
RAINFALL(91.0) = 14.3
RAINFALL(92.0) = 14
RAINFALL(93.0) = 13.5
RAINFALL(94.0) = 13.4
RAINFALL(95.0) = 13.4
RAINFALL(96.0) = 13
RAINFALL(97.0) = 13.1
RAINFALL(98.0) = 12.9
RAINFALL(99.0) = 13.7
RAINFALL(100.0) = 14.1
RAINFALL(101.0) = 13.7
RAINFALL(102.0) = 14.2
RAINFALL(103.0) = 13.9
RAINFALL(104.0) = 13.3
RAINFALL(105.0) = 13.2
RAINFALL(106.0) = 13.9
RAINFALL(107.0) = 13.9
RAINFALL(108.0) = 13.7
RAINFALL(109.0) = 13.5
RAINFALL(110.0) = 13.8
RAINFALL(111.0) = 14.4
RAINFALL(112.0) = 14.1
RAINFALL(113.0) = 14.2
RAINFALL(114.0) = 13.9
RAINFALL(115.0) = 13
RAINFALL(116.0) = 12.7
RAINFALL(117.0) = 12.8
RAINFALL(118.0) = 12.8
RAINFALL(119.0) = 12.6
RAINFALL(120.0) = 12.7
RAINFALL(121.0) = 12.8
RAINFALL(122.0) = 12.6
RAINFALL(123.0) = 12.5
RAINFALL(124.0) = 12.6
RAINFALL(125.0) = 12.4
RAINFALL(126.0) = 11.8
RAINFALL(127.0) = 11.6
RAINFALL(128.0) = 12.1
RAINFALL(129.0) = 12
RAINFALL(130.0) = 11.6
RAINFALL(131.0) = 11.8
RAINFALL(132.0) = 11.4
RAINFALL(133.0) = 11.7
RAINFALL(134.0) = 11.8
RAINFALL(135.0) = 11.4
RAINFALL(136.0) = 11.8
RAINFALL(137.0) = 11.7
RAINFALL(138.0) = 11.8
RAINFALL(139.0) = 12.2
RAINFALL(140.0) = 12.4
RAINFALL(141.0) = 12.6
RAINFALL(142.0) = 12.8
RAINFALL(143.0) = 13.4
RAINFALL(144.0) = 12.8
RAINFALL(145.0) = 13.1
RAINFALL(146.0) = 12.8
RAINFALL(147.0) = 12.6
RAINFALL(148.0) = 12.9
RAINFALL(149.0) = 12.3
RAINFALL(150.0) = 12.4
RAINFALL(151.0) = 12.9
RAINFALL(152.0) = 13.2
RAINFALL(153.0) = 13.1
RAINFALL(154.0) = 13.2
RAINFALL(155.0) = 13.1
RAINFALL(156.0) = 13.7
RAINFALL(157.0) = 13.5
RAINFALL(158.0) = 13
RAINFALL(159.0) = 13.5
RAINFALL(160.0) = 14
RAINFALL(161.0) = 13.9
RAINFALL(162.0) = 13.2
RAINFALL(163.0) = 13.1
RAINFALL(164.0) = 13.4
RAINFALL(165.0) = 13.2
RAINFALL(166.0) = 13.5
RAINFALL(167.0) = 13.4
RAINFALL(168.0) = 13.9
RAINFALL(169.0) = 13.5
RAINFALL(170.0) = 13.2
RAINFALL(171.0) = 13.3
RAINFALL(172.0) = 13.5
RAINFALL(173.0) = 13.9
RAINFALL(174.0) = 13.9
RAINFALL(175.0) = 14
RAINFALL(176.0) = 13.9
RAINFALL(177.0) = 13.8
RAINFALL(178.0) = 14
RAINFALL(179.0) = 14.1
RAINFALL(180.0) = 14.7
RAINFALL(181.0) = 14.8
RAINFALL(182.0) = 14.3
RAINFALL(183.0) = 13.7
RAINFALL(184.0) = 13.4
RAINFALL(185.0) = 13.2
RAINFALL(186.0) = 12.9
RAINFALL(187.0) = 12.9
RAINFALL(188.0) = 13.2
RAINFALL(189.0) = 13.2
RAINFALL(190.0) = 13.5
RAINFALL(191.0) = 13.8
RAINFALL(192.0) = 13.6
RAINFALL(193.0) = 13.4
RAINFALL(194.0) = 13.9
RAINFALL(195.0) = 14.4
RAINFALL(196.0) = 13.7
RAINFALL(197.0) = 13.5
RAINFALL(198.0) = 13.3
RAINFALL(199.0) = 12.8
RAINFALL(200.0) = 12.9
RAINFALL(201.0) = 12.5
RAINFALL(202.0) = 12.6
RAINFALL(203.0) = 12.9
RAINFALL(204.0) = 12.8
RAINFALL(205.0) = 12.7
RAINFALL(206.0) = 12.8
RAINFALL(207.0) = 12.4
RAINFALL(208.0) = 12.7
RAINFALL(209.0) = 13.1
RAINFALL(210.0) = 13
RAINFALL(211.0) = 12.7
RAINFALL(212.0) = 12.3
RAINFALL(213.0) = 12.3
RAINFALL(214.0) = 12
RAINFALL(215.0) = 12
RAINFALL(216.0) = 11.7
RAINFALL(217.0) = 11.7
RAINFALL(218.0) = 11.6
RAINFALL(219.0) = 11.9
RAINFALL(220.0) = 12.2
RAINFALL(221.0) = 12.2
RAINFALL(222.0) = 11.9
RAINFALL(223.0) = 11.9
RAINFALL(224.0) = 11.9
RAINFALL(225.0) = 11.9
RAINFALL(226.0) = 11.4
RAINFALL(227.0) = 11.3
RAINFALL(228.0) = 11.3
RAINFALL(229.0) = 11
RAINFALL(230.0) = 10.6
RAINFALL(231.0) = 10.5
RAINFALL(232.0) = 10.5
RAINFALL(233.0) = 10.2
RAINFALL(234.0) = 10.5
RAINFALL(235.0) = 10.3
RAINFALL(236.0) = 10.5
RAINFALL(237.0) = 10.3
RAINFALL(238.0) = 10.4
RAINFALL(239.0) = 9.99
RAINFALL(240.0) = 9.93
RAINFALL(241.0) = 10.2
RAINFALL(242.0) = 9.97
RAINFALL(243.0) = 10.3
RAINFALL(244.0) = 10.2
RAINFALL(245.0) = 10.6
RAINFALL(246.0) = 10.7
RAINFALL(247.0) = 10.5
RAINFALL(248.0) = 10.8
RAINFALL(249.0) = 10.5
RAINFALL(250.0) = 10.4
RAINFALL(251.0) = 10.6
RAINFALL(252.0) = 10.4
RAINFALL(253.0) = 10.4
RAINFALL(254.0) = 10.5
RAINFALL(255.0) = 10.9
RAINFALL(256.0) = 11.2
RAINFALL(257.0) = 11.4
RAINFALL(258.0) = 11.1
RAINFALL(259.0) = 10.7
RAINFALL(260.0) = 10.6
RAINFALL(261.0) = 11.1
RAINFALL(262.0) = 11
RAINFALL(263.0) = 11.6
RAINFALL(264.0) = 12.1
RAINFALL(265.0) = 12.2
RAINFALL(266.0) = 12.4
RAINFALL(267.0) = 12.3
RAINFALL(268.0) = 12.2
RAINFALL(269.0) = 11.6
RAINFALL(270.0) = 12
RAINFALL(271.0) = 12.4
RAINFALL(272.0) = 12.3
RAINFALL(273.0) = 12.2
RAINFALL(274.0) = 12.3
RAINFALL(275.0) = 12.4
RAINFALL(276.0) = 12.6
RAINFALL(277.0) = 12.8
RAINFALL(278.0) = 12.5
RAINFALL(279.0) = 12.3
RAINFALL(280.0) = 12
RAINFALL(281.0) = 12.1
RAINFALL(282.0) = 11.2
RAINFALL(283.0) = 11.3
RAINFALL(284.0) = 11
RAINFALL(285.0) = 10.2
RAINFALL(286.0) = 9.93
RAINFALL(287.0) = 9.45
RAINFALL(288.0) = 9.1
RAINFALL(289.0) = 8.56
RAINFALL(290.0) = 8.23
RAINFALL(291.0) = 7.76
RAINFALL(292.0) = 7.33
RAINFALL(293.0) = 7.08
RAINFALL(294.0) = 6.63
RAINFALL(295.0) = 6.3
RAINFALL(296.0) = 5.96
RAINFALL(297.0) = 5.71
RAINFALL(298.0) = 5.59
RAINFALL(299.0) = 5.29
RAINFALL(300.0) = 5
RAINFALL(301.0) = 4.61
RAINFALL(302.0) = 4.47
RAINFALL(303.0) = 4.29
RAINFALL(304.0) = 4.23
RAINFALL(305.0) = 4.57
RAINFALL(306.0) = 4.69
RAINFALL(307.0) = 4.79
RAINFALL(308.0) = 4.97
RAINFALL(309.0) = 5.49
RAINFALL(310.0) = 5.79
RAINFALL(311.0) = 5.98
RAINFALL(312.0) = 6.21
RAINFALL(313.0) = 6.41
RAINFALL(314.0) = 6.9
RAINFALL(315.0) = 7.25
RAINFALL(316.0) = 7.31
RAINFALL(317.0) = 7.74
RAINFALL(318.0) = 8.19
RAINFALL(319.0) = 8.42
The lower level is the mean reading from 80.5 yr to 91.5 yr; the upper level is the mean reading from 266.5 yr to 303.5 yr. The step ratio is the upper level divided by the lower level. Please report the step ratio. 0.65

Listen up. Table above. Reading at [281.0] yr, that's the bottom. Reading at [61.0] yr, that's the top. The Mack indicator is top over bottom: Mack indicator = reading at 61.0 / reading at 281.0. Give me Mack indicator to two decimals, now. 1.69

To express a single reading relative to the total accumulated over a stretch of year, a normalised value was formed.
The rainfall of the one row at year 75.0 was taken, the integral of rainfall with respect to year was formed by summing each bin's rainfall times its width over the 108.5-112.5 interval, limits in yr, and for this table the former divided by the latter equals 0.32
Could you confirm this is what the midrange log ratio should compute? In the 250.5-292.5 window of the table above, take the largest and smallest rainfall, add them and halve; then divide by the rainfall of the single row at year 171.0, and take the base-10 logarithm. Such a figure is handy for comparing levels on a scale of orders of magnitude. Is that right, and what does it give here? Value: -0.12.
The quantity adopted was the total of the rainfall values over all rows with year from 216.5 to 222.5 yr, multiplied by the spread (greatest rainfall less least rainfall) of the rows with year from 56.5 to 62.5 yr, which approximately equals 114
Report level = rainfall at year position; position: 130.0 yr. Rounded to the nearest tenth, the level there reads 11.6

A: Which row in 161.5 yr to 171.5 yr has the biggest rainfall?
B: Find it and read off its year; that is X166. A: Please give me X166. 168.0 yr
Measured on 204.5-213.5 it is 209.0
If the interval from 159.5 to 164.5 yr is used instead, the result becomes 160.0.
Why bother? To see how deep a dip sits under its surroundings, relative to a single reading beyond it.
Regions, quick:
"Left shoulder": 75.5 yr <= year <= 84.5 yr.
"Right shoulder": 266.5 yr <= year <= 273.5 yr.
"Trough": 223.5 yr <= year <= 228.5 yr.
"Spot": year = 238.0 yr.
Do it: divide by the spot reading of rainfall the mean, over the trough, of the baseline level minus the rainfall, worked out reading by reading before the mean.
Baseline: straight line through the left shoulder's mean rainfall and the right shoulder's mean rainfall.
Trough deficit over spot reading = 0.14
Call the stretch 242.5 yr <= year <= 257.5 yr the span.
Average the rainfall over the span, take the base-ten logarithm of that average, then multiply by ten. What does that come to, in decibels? 10.3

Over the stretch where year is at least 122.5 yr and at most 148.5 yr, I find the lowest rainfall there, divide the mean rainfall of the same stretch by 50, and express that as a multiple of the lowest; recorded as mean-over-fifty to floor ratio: 0.0214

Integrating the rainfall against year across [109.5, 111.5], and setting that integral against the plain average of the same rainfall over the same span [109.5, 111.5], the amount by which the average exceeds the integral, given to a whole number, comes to -14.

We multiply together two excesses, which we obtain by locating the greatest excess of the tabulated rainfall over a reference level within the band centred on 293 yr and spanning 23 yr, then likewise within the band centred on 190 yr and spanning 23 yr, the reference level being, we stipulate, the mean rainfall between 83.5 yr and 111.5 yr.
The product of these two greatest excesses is -2.5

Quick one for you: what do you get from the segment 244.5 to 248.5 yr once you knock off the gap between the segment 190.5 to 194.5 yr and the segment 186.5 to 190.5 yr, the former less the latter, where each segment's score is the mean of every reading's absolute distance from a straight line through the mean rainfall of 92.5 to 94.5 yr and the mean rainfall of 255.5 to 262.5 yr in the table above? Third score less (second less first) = 0.0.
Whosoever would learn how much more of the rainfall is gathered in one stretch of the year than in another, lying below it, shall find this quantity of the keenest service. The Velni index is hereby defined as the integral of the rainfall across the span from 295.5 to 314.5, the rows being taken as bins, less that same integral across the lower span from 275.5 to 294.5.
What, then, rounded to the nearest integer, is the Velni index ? -91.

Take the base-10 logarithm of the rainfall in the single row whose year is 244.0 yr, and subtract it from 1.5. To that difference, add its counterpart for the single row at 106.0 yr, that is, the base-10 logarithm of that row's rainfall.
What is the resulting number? 1.63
